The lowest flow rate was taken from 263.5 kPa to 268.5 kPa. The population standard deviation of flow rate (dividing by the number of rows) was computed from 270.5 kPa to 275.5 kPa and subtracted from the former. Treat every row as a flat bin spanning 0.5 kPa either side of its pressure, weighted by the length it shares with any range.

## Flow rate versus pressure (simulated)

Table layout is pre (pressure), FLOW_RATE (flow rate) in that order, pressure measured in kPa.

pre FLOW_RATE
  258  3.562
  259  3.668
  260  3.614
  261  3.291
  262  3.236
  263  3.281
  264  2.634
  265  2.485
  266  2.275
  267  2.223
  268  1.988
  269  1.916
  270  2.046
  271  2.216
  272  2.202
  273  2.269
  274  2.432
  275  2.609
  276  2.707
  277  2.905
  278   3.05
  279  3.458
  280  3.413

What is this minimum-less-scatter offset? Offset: 1.8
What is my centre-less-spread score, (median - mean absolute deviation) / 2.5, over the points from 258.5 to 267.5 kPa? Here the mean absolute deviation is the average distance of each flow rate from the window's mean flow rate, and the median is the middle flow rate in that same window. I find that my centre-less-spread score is 1.09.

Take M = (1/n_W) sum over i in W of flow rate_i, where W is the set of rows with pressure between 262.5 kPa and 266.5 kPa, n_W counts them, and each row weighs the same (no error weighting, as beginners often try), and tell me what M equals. 2.7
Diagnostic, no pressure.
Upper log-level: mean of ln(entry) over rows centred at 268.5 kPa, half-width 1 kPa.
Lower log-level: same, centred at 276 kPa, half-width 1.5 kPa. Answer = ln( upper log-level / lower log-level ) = -0.4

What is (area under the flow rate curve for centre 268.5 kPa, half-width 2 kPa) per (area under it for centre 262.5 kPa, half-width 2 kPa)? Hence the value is 0.66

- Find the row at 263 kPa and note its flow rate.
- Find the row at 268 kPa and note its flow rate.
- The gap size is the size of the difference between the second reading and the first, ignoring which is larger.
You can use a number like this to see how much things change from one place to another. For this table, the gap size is 1.3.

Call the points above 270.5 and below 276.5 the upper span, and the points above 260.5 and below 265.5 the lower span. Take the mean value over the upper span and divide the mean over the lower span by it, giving 1.24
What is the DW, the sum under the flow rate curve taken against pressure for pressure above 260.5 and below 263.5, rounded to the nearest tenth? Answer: 9.8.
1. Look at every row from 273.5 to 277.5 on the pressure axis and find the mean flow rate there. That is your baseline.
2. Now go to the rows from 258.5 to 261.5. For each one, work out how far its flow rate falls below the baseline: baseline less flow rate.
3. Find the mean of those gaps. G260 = -0.9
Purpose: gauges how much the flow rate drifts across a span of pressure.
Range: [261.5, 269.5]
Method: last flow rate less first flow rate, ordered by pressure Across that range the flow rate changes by -1.3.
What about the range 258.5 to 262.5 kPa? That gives -0.4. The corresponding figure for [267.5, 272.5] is 0.2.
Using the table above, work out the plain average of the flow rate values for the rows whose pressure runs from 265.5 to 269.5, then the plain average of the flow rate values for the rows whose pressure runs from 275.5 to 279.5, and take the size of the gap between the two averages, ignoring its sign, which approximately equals 0.93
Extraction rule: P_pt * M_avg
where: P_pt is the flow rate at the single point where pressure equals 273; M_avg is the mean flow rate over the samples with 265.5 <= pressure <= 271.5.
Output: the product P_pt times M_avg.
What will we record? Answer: 4.8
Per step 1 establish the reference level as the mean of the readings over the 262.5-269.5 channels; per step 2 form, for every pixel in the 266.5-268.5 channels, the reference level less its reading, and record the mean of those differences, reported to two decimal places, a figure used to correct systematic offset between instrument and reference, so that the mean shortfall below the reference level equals 0.29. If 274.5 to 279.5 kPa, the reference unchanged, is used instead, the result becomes -0.55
